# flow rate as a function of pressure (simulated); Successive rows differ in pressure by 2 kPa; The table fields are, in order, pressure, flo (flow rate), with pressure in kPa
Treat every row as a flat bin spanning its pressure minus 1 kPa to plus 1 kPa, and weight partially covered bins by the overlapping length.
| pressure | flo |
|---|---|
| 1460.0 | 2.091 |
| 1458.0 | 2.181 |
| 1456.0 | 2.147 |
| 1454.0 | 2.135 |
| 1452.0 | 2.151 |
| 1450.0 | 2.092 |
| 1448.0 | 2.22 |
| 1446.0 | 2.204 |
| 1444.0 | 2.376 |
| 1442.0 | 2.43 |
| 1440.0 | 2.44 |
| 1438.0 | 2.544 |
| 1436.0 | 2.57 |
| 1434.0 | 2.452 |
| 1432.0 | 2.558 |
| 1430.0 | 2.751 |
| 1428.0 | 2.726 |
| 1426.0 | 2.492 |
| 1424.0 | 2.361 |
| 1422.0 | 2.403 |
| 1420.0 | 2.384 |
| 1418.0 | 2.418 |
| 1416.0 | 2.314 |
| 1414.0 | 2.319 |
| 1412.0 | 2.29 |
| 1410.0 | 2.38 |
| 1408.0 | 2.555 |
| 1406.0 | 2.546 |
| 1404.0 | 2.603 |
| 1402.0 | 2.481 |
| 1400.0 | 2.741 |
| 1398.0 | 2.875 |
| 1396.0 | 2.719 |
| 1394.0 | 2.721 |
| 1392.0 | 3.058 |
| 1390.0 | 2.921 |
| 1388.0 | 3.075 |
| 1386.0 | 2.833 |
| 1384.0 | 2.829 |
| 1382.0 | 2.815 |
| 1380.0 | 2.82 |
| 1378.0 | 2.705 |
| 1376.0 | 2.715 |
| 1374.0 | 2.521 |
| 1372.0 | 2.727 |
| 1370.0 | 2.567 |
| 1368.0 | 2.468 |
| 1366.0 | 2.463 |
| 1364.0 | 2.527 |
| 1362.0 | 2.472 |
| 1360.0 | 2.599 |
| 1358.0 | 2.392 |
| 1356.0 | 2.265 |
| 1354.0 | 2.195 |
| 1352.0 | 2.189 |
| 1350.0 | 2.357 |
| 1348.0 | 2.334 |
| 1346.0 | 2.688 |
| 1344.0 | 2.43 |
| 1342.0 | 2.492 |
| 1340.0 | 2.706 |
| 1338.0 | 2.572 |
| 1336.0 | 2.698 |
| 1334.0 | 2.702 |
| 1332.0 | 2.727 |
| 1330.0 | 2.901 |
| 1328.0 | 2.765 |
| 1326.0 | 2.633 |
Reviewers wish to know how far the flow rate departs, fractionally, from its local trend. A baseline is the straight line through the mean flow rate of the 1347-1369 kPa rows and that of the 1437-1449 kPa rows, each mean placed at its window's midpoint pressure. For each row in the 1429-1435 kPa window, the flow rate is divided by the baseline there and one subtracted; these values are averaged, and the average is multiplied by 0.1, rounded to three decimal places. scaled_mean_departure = 0.009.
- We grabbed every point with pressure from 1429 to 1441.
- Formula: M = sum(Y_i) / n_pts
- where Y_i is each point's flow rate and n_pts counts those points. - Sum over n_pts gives 2.55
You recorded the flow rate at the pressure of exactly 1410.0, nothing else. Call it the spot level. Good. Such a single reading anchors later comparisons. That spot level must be 2.38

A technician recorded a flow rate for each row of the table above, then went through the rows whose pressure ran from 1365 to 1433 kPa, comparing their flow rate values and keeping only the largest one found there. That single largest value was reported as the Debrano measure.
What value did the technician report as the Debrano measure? 3.075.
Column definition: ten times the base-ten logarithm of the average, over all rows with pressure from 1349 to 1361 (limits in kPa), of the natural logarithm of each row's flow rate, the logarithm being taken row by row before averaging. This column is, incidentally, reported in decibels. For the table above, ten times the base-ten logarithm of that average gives -0.7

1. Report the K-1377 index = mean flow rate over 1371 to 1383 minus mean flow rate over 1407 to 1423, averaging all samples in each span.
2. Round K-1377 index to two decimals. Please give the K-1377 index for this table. 0.33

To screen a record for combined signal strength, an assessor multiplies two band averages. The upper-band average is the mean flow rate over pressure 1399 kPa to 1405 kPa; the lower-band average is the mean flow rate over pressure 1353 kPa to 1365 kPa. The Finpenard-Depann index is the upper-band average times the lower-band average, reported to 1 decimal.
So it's 6.3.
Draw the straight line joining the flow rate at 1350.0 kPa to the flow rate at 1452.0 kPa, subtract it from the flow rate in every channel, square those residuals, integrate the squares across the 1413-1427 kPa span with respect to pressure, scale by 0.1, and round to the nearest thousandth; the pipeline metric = 0.046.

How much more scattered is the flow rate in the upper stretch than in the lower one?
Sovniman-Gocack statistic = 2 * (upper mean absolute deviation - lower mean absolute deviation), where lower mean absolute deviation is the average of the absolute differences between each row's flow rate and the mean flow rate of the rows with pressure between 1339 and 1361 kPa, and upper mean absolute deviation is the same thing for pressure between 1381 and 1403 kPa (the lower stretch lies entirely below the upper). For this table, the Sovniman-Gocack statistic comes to -0.06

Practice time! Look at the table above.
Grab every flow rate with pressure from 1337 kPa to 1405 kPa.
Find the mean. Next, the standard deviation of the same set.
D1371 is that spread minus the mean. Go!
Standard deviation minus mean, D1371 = -2.4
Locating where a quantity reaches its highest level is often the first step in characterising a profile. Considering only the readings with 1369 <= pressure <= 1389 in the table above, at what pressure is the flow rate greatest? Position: 1388.0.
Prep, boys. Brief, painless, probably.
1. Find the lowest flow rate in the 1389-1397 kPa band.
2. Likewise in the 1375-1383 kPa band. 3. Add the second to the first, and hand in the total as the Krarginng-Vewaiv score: 5.42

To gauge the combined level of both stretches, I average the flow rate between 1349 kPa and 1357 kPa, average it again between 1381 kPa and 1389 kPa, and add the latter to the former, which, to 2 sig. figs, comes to 5.1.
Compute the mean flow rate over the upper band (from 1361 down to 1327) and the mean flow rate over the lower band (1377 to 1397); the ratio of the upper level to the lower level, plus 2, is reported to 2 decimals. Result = 2.89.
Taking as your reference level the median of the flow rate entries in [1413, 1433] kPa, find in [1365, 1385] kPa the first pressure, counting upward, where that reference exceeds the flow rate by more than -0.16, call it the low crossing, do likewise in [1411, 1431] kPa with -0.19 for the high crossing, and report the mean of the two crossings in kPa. 1389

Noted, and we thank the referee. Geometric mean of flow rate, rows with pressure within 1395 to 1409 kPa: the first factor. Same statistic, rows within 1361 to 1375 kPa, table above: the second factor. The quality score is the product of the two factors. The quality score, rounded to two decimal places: 6.70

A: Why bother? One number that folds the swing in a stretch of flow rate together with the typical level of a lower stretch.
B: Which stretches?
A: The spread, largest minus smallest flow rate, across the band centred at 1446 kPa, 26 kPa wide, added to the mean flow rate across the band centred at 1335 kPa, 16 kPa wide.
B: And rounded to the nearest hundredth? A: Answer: 3.17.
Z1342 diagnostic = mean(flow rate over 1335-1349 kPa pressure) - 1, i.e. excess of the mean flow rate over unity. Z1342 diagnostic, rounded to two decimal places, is 1.56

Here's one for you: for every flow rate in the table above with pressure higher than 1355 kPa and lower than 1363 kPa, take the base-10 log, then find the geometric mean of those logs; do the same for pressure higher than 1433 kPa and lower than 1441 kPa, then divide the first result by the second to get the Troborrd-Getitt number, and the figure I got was 0.97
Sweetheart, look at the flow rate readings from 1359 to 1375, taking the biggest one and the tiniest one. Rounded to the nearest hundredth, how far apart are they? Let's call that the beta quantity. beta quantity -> 0.26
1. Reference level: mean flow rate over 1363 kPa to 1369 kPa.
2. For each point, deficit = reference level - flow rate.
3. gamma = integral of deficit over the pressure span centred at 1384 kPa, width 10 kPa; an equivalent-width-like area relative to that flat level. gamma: -3.9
